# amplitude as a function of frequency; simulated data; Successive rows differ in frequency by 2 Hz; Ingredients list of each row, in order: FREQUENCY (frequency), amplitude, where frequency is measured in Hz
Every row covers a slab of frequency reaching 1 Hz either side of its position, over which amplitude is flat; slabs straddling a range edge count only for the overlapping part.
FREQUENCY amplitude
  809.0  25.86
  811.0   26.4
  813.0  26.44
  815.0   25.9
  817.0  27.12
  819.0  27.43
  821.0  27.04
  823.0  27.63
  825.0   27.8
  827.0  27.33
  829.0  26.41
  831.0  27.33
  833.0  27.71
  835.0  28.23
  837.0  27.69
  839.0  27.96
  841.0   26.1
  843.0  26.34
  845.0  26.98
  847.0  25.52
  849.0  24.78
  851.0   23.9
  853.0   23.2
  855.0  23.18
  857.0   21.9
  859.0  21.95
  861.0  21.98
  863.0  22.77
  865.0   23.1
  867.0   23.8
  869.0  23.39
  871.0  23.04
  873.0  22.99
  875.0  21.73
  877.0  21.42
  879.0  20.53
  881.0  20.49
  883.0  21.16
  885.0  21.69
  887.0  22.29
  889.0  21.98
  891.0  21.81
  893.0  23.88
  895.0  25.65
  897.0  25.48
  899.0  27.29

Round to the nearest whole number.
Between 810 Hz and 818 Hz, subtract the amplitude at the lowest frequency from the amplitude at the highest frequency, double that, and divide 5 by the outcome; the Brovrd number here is 3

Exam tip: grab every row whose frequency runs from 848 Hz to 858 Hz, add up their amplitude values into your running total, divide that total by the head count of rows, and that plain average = 23.4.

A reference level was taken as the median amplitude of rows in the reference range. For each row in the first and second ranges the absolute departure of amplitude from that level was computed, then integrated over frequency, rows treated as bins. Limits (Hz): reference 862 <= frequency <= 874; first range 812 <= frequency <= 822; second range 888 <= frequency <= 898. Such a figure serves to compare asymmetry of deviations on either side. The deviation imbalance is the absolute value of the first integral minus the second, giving 21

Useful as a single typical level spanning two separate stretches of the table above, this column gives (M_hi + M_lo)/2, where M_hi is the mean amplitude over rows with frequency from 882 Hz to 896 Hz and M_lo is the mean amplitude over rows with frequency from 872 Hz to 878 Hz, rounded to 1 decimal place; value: 22.3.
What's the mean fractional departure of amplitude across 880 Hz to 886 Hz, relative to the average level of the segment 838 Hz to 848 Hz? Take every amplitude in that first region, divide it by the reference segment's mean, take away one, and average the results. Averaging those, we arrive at -0.21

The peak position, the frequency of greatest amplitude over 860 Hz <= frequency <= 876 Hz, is 867.0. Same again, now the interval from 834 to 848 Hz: 835.0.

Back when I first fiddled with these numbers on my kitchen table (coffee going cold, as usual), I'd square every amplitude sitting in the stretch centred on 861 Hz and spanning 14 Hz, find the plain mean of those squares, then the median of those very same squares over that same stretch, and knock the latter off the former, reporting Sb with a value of -4.1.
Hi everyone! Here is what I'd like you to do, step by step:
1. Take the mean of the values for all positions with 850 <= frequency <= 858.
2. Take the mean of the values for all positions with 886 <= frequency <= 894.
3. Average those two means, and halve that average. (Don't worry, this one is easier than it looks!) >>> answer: 11.4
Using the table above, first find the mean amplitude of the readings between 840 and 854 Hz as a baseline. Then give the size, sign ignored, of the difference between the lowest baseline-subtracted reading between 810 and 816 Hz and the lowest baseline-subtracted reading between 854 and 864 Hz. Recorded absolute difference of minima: 4.0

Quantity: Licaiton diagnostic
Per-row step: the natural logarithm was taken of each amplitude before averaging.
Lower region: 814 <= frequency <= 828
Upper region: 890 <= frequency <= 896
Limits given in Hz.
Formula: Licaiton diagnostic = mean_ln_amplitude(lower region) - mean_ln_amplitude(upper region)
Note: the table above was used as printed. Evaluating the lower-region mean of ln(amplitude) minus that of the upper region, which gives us 0.14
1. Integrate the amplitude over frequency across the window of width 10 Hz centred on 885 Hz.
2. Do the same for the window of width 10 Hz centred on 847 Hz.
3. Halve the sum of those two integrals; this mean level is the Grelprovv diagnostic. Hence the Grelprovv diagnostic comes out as 235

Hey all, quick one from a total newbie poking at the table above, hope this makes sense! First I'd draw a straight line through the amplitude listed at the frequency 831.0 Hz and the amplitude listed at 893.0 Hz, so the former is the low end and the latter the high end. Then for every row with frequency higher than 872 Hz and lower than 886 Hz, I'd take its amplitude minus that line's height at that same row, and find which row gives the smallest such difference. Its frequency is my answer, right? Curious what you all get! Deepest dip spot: 879.0 Hz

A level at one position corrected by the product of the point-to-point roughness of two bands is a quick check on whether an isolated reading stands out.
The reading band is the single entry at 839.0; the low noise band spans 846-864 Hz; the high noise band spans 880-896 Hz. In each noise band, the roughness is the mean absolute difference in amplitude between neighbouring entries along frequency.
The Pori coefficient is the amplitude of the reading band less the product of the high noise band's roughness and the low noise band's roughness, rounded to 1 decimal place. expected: 27.5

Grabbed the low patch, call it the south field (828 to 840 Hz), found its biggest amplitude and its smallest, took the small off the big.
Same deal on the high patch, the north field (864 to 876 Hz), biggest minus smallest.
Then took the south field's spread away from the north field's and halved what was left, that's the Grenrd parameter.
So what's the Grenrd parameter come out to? 0.1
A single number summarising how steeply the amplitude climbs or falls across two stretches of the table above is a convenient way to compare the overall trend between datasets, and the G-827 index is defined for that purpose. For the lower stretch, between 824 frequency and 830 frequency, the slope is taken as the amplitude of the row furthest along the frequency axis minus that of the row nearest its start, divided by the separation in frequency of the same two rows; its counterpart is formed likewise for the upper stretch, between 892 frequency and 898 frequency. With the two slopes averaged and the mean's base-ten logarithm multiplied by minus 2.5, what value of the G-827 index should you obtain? 4.0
